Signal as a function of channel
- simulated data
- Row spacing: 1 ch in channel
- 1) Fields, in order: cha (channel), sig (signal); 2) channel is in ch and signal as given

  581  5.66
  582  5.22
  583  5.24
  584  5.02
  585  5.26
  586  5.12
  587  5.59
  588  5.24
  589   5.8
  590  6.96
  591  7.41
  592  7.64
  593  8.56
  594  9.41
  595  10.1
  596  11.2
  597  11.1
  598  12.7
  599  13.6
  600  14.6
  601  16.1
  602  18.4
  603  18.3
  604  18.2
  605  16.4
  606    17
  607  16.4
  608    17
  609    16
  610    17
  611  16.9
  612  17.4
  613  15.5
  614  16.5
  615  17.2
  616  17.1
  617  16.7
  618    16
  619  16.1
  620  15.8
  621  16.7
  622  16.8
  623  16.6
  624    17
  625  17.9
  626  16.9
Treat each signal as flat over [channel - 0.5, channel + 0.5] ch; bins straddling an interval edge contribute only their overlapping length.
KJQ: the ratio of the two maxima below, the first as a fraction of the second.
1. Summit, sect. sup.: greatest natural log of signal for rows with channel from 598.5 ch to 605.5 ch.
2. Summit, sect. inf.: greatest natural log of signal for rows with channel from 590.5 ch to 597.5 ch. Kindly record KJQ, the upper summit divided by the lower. 1.21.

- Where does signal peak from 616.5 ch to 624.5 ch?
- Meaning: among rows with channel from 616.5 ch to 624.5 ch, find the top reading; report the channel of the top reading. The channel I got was 624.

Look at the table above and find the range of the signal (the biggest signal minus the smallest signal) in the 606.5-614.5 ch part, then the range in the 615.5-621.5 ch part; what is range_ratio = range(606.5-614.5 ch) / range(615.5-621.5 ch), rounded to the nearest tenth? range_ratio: 1.5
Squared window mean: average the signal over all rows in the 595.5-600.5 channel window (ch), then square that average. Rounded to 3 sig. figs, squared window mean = 160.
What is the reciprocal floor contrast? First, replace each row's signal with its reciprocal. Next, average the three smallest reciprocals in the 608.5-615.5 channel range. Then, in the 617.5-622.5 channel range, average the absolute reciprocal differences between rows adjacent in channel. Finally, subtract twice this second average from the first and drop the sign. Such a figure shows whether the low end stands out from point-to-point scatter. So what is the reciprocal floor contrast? 0.06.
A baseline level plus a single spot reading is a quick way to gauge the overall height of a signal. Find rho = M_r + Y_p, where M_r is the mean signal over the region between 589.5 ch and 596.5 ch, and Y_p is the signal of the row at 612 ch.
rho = 26.2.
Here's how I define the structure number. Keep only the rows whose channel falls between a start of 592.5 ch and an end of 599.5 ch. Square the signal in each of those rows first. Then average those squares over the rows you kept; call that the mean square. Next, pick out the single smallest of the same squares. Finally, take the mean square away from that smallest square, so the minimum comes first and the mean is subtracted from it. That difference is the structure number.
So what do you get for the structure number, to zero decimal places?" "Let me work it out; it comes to -49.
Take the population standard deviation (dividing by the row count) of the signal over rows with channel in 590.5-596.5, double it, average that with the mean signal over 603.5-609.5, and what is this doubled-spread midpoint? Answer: 9.8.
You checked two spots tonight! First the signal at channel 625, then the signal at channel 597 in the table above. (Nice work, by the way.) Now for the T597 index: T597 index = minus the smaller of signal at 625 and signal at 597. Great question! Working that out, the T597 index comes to -11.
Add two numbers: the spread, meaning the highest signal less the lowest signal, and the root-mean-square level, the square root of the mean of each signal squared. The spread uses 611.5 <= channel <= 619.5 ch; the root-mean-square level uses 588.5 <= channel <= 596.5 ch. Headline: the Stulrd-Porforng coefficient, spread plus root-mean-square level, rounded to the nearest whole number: 10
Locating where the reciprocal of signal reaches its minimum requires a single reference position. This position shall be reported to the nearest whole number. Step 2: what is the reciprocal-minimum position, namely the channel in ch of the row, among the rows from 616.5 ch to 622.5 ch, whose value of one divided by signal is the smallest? 622 ch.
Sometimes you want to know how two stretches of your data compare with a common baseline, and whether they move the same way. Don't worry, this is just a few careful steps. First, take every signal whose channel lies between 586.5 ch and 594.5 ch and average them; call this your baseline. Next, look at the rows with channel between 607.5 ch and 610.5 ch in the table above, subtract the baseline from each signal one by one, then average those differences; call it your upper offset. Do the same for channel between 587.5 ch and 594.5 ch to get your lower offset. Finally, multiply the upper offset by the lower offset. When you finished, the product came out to 2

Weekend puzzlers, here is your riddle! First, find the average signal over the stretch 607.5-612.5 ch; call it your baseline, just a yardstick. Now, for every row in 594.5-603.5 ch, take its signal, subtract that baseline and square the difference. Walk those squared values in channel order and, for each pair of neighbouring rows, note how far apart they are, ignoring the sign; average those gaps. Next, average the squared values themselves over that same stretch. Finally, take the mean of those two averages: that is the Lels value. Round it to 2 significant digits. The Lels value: 11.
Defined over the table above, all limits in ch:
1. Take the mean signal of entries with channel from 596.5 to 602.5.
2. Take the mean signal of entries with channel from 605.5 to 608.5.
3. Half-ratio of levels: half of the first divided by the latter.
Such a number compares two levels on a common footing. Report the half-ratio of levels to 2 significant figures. 0.43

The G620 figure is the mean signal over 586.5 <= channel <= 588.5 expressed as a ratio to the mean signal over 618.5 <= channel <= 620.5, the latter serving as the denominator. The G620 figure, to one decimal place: 0.3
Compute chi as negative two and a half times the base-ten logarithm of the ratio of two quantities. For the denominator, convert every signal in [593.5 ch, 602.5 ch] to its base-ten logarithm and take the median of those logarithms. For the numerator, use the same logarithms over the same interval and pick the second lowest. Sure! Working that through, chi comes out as 0.103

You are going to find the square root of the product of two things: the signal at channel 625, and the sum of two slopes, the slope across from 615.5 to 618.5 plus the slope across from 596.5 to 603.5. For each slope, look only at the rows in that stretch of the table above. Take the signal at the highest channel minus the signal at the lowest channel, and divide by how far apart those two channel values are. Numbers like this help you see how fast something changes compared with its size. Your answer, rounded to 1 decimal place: 3.4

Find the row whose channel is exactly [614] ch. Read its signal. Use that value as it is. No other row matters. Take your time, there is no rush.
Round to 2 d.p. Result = 16.50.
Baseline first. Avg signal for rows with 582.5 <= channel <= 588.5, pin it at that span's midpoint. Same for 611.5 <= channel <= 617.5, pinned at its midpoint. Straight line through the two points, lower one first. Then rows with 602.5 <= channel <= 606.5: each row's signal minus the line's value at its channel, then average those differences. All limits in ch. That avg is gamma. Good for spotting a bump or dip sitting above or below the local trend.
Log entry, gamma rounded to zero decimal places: 5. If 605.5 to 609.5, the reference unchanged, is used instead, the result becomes 3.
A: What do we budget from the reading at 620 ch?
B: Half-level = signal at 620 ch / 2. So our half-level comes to 7.9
